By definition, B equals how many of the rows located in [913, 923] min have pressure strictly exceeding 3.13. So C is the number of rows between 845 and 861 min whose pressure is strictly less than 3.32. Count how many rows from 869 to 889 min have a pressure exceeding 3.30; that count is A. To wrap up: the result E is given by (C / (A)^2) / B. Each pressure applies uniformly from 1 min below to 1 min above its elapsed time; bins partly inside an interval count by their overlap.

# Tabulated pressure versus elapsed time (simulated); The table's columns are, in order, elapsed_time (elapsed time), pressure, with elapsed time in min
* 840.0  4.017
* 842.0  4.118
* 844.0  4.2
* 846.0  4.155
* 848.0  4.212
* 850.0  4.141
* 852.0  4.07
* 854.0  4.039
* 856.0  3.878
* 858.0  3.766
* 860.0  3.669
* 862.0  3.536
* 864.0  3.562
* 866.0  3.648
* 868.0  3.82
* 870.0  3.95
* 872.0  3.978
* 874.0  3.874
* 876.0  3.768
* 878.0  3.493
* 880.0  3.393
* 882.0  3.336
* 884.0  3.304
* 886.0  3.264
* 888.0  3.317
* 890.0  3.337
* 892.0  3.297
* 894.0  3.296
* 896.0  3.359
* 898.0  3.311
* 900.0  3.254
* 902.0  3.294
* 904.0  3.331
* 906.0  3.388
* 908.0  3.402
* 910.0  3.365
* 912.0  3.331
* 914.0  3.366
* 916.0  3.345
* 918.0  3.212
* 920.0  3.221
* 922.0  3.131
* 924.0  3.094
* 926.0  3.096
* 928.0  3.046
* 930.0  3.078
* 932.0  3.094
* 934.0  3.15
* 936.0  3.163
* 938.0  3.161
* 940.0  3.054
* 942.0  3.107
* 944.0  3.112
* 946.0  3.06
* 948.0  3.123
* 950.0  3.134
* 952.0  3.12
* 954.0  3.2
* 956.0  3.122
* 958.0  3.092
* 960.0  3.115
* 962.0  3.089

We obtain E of 0.000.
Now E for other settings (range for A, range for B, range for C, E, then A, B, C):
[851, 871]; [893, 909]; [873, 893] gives 0.005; 10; 8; 4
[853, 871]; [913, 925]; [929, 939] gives 0.012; 9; 5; 5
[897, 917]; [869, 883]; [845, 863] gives 0.000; 8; 7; 0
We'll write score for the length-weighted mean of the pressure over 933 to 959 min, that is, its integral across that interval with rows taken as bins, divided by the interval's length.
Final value 3.1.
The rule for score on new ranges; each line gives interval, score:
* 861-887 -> 3.6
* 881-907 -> 3.3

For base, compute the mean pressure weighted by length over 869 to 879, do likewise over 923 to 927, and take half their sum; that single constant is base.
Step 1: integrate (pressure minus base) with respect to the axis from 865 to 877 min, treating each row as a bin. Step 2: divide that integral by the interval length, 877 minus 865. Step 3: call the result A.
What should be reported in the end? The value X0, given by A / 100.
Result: 0.004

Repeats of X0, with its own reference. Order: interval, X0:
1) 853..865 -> 0.003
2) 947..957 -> -0.003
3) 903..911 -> -0.001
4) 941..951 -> -0.003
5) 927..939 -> -0.003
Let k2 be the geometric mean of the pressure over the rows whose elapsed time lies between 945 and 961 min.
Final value 3.12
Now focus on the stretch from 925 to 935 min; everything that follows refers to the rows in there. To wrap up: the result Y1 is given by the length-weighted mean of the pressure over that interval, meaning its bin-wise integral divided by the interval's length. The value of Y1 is 3.1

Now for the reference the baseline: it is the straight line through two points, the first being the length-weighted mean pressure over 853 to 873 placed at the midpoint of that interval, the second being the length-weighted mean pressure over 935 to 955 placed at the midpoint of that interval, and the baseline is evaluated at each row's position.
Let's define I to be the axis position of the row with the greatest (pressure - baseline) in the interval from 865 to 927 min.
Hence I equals 872.0 min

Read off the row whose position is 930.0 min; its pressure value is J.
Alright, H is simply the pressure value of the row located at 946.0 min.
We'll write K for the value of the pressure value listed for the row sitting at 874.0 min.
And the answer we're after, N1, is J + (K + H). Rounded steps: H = 3.06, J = 3.078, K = 3.874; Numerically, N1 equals 10.0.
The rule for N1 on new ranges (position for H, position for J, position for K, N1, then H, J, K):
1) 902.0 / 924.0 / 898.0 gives 9.7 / 3.294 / 3.094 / 3.311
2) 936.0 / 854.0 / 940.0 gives 10.3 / 3.163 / 4.039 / 3.054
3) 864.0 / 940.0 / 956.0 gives 9.7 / 3.562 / 3.054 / 3.122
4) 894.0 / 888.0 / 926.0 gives 9.7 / 3.296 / 3.317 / 3.096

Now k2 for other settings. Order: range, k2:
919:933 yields 3.11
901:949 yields 3.19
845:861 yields 3.99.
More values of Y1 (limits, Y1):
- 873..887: 3.5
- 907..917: 3.4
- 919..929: 3.1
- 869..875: 3.9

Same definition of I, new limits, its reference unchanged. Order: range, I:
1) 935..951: 950.0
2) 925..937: 936.0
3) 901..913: 908.0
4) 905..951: 950.0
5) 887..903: 896.0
